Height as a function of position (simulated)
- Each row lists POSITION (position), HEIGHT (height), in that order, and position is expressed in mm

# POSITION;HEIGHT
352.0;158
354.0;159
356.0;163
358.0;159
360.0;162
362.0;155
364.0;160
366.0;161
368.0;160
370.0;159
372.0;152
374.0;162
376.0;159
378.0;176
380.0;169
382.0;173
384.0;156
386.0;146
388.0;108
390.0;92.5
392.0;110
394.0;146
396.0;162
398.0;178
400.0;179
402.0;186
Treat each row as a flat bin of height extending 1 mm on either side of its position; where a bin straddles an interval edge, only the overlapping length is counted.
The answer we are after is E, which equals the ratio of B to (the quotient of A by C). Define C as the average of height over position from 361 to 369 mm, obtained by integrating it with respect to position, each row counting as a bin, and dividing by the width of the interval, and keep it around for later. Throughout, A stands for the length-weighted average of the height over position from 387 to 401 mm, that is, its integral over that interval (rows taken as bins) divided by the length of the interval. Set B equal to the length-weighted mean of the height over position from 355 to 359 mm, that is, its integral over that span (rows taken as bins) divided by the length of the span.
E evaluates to 184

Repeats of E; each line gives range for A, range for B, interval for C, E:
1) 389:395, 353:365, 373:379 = 228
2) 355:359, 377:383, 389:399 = 148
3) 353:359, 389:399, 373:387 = 140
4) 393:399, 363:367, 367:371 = 158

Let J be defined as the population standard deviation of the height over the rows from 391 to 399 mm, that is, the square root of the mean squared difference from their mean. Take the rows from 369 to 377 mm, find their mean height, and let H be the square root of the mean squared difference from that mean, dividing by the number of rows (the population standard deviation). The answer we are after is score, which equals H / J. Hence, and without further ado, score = 0.1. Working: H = 4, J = 25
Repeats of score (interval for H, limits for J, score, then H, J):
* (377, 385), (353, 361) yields 4.3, 8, 2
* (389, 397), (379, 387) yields 2.6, 28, 11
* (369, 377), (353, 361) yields 2.1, 4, 2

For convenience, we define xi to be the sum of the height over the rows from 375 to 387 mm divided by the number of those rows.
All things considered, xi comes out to 163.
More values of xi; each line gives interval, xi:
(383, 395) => 126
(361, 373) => 158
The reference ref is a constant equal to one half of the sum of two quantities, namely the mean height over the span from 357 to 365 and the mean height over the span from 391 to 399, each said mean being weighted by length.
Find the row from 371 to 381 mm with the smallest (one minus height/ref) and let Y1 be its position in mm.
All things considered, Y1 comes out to 378.0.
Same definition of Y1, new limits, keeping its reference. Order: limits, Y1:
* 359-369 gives 360.0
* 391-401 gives 400.0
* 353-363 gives 356.0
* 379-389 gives 382.0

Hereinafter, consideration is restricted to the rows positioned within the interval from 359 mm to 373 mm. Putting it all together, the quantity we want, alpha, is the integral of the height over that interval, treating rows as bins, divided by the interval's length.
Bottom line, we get 158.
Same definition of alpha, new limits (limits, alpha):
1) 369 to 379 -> 162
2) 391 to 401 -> 155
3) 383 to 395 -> 126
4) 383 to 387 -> 151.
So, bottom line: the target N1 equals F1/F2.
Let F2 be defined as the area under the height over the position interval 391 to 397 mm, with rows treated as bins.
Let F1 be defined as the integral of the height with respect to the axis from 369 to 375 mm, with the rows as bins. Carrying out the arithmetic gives 1.13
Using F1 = 946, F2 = 836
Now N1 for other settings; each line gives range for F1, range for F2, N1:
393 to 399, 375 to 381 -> 0.96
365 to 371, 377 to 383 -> 0.93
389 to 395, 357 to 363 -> 0.73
